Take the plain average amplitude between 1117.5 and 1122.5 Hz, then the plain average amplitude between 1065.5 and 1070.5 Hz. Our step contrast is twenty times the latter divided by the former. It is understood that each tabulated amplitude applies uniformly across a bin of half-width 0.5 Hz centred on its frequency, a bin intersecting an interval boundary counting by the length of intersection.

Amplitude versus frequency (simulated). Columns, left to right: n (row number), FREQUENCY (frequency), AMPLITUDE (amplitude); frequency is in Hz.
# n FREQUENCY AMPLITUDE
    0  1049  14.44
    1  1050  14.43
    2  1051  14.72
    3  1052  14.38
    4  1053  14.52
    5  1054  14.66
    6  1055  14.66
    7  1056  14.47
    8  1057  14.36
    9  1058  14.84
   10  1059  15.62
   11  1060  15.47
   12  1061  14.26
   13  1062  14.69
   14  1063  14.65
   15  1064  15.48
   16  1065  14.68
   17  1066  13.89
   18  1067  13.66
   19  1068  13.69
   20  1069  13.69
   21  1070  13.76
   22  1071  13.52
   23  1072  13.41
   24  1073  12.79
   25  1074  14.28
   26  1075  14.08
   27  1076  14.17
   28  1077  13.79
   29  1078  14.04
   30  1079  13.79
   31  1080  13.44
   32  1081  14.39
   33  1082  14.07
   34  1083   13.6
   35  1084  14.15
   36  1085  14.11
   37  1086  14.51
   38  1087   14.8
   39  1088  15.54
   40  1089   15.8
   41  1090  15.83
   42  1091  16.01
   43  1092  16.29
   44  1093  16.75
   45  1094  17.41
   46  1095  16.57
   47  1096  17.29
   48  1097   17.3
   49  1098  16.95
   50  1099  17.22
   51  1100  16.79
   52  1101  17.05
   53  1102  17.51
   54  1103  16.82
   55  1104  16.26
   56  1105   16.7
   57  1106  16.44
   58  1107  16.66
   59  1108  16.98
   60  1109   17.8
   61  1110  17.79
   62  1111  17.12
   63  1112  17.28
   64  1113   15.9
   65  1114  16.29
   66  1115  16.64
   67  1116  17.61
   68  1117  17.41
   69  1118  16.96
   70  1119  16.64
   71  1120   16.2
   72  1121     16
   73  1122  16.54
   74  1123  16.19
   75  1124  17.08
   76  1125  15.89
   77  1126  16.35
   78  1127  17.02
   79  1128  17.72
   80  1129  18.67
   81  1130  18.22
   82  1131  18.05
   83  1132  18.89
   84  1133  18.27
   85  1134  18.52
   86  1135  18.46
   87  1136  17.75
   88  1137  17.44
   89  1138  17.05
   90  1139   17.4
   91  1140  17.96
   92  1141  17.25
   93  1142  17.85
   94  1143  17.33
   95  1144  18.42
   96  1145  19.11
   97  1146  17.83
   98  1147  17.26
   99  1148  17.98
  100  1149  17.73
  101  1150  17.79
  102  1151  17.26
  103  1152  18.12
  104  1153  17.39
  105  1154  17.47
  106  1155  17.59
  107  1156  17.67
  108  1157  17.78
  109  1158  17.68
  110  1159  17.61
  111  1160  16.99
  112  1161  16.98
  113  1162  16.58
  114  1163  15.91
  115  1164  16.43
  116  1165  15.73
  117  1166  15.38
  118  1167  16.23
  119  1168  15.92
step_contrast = 16.7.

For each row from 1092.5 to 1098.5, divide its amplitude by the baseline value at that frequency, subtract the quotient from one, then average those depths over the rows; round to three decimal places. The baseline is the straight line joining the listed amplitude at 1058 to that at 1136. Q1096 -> -0.050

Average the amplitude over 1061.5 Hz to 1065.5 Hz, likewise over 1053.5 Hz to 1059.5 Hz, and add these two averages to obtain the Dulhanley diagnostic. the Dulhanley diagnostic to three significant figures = 29.6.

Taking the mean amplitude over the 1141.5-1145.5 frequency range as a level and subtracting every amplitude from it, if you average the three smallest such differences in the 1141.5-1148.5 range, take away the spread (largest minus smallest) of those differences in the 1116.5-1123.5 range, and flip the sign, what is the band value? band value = 1.7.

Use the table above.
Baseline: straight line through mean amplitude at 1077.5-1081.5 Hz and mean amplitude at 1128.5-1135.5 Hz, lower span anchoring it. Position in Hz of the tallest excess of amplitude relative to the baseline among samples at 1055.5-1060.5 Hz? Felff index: 1059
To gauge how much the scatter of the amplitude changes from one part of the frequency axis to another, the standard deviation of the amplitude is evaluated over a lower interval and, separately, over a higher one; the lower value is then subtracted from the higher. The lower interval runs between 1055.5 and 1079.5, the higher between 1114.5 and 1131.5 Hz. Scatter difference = 0.1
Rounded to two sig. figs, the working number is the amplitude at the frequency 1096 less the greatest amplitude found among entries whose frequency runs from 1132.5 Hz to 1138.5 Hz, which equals -1.2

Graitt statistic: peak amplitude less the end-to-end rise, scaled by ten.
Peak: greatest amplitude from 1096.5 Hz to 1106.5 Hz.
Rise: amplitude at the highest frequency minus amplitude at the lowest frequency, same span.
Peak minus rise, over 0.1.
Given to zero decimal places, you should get 184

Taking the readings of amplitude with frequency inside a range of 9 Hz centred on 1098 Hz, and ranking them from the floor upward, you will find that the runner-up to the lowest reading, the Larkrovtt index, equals 16.79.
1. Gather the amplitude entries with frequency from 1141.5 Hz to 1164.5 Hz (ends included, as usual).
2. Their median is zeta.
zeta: 17.6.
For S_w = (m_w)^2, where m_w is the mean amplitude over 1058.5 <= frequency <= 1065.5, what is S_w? 224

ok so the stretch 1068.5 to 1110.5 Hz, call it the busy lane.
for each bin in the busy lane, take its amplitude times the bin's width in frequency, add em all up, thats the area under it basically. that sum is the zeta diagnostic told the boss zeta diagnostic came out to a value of 650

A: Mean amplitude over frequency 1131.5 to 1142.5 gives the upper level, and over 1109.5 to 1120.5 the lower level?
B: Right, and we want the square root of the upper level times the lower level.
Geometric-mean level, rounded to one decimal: 17.4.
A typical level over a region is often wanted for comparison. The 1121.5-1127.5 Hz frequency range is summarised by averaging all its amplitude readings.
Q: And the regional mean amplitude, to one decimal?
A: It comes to 16.5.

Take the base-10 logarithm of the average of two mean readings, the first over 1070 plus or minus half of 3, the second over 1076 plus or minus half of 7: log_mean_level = 1.14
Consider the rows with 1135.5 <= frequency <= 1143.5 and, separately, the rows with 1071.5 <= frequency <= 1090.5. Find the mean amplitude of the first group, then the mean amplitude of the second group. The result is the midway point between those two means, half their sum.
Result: 15.9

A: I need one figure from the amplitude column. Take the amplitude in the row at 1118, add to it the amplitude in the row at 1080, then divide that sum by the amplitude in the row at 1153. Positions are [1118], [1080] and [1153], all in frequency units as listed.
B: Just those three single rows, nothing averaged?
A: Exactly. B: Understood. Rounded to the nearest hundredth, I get 1.75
